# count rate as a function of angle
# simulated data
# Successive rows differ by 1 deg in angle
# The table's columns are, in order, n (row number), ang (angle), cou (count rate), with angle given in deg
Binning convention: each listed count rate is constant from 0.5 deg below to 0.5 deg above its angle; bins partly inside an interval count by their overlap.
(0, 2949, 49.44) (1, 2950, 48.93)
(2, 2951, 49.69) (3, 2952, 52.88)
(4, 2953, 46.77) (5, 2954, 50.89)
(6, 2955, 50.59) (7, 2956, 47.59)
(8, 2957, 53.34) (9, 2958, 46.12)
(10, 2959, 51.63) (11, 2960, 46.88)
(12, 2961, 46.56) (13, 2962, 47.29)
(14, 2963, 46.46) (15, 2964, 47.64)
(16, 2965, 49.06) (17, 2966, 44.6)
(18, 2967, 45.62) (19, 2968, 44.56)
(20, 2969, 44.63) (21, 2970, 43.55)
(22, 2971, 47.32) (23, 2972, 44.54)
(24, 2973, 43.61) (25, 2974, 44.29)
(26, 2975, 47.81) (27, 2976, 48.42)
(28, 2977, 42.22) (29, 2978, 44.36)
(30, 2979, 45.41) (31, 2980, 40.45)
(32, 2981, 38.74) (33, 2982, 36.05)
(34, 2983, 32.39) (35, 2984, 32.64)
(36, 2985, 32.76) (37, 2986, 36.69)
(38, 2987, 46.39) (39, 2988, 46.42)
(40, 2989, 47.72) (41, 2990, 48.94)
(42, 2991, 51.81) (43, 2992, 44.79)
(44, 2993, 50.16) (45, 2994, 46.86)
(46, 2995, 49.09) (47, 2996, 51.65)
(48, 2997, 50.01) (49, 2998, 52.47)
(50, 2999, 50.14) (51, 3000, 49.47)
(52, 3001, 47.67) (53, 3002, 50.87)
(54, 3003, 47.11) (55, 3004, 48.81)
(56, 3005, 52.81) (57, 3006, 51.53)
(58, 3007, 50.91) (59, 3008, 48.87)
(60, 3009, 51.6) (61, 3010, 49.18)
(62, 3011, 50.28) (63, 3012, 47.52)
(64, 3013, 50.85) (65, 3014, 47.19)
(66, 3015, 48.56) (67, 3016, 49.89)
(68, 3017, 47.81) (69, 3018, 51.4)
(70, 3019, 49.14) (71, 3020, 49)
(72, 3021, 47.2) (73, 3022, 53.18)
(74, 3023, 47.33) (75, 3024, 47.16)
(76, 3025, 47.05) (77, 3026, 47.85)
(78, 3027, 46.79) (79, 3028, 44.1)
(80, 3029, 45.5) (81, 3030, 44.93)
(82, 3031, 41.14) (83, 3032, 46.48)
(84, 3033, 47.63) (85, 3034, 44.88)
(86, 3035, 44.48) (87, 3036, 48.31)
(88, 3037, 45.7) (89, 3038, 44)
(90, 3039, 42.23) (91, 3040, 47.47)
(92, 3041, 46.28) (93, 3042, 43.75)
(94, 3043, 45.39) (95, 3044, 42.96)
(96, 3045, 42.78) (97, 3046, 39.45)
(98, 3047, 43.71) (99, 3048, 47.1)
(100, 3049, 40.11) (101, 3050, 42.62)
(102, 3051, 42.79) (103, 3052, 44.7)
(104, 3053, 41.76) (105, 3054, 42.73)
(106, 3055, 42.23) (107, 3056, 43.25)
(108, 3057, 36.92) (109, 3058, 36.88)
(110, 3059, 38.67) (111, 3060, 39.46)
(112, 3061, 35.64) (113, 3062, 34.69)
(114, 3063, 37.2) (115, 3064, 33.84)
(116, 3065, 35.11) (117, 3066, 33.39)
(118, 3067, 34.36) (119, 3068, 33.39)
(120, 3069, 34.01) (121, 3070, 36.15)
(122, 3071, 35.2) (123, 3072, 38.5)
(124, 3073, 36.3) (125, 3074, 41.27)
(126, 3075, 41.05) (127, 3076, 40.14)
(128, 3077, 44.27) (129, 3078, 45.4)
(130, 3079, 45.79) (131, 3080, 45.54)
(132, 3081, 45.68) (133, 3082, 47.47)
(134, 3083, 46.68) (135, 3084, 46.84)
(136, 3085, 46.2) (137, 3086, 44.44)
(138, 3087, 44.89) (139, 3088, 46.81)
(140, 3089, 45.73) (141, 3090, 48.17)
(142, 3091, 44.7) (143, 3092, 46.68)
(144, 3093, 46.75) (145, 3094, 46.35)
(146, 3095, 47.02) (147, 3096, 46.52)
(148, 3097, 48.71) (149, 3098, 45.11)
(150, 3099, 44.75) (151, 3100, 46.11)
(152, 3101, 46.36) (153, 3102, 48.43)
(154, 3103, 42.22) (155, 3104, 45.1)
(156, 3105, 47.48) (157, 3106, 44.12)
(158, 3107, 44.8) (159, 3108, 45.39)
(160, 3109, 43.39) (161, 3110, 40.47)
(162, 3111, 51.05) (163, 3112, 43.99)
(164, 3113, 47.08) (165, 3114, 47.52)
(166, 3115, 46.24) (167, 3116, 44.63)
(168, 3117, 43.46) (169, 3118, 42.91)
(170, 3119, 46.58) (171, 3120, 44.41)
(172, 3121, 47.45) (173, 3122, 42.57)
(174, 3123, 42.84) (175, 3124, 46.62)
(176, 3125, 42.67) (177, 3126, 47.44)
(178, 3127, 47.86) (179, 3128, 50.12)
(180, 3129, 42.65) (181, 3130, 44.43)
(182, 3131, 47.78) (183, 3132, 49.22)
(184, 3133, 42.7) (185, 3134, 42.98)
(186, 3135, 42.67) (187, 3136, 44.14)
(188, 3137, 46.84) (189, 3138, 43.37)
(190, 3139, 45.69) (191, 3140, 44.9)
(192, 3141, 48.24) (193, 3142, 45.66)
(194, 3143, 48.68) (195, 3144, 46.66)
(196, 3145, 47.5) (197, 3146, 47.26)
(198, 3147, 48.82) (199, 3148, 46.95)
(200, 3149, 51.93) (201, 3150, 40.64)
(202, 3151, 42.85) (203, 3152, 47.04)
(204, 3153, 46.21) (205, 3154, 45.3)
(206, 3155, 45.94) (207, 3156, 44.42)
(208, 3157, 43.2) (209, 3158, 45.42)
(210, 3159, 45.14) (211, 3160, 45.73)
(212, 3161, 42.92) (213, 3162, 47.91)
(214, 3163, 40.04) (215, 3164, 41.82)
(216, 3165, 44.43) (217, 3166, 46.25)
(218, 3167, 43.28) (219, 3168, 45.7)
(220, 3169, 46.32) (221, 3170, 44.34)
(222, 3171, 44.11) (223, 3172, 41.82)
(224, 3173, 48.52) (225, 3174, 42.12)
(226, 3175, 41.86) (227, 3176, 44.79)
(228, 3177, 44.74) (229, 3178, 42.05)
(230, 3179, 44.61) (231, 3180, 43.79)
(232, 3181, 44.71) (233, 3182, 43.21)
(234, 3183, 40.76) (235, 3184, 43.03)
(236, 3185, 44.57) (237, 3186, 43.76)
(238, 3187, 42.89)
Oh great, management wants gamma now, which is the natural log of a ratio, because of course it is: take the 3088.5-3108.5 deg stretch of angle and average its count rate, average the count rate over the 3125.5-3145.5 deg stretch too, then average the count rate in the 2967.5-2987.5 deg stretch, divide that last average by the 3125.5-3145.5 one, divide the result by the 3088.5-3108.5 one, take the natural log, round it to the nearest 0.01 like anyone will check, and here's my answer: -3.92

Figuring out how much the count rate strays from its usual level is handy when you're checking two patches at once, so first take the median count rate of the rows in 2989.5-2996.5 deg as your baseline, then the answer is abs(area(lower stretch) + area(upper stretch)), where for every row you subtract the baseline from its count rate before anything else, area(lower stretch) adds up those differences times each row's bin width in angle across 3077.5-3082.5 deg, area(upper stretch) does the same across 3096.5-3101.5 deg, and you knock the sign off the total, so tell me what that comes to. 30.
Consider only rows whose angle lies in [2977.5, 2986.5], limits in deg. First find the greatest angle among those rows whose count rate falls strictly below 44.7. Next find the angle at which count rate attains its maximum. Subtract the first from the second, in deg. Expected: -7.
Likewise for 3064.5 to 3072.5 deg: 0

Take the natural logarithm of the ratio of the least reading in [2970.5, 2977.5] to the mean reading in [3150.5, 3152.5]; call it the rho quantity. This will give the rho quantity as -0.1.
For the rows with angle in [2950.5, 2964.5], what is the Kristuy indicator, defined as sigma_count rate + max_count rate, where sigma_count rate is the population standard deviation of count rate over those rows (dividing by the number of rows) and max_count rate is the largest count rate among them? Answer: 55.8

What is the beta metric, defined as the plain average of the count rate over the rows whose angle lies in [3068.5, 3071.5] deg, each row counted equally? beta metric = 35.1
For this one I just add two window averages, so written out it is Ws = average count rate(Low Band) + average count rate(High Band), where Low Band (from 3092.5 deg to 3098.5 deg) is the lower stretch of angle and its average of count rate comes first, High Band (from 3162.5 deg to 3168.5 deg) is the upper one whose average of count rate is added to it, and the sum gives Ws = 90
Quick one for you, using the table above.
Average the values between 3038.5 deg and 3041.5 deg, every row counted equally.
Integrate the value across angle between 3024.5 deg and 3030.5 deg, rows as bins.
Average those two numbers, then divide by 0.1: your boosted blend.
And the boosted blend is 1608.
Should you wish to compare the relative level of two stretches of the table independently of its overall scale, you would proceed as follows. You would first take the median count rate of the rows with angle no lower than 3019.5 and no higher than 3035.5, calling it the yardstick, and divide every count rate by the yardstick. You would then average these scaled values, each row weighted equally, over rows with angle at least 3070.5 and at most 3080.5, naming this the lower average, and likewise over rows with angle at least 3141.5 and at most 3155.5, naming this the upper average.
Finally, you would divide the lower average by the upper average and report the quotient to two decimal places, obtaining 0.89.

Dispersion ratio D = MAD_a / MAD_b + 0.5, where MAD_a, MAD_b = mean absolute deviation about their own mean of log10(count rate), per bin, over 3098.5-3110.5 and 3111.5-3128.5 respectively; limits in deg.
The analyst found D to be 1.3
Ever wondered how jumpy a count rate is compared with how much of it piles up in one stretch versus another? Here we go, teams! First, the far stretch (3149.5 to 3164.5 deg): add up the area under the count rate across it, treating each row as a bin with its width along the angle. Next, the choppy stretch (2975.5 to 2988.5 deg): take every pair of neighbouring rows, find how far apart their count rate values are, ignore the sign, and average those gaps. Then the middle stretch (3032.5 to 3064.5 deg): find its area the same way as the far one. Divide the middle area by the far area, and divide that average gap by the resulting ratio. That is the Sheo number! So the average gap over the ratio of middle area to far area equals 1.5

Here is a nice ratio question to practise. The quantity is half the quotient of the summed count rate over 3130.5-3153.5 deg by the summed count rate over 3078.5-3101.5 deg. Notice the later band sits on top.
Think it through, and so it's 0.50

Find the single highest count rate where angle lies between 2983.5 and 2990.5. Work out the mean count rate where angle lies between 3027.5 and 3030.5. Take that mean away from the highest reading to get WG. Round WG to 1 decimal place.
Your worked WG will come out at 4.1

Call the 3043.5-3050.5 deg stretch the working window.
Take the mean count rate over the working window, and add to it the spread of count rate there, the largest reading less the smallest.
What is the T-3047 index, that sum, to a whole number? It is 50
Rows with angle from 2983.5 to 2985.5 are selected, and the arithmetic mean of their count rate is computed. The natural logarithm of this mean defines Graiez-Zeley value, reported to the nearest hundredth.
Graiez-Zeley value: 3.49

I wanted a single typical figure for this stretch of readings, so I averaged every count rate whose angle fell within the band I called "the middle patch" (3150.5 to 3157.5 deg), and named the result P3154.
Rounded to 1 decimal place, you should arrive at 45.0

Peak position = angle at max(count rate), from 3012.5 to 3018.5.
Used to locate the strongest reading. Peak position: 3018 deg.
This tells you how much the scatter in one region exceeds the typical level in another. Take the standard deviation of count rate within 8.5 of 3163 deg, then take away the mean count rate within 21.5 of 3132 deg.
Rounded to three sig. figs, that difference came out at -44.0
